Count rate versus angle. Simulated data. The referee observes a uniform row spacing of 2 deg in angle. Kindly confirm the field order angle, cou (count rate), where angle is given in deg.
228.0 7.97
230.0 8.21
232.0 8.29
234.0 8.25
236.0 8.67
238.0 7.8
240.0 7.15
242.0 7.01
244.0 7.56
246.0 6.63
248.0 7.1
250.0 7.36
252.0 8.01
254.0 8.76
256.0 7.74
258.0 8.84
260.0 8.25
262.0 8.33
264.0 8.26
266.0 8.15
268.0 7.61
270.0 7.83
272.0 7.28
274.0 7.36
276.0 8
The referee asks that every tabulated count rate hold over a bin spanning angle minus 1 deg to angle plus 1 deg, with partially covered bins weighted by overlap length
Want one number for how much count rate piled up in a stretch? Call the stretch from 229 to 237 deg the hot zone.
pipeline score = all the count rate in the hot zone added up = 33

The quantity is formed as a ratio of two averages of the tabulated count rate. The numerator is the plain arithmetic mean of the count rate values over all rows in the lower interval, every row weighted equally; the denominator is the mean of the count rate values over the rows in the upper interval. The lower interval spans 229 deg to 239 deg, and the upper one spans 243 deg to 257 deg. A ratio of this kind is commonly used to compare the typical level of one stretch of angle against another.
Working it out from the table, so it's 1.09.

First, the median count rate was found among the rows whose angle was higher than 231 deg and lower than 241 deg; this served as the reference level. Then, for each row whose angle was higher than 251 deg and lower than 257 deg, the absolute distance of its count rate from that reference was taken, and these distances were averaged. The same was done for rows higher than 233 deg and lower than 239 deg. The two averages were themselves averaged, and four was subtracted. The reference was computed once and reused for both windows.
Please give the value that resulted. -3.6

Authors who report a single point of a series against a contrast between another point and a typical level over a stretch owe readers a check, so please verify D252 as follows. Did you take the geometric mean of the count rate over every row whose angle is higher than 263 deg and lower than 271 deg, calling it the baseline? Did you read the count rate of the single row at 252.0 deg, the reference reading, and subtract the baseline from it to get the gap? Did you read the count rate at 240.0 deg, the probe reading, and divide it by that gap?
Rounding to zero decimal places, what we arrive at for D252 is 138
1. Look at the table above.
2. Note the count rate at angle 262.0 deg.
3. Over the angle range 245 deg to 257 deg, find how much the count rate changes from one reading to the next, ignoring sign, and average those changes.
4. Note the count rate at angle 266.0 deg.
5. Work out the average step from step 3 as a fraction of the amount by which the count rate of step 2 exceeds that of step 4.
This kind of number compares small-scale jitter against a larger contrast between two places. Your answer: 3.5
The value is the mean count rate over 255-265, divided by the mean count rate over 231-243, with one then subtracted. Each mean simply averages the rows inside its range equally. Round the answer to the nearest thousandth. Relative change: 0.054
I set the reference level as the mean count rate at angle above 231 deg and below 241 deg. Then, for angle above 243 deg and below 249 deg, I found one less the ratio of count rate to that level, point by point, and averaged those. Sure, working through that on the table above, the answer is 0.12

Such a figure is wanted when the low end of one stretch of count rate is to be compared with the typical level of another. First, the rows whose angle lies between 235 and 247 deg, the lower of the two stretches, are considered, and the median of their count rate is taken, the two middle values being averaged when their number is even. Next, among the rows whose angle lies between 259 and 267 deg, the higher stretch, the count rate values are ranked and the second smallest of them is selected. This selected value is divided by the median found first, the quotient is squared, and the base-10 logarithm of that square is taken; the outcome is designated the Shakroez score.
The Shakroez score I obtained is 0.10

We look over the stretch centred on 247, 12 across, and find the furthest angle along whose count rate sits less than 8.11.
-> 252.0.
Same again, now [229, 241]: 240.0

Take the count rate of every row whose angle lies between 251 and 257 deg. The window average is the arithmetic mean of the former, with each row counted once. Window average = 8.2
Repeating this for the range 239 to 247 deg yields 7.1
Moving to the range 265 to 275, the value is 7.6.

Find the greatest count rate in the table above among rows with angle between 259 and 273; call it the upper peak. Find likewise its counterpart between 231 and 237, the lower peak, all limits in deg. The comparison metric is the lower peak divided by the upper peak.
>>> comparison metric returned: 1.04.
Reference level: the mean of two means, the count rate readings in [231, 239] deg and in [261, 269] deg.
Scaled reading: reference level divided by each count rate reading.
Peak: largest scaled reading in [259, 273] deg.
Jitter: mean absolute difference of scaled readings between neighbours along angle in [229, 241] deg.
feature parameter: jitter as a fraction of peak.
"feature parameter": 0.047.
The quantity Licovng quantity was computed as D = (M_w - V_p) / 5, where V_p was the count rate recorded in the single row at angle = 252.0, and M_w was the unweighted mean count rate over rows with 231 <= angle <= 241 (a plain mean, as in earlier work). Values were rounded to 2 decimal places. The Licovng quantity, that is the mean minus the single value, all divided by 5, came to 0.00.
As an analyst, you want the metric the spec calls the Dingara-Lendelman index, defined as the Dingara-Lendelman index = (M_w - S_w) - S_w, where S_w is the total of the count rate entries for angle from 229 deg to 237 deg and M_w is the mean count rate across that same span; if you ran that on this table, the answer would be -58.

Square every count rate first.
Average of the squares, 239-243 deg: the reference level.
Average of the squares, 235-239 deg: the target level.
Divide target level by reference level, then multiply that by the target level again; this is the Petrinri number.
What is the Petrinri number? 92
